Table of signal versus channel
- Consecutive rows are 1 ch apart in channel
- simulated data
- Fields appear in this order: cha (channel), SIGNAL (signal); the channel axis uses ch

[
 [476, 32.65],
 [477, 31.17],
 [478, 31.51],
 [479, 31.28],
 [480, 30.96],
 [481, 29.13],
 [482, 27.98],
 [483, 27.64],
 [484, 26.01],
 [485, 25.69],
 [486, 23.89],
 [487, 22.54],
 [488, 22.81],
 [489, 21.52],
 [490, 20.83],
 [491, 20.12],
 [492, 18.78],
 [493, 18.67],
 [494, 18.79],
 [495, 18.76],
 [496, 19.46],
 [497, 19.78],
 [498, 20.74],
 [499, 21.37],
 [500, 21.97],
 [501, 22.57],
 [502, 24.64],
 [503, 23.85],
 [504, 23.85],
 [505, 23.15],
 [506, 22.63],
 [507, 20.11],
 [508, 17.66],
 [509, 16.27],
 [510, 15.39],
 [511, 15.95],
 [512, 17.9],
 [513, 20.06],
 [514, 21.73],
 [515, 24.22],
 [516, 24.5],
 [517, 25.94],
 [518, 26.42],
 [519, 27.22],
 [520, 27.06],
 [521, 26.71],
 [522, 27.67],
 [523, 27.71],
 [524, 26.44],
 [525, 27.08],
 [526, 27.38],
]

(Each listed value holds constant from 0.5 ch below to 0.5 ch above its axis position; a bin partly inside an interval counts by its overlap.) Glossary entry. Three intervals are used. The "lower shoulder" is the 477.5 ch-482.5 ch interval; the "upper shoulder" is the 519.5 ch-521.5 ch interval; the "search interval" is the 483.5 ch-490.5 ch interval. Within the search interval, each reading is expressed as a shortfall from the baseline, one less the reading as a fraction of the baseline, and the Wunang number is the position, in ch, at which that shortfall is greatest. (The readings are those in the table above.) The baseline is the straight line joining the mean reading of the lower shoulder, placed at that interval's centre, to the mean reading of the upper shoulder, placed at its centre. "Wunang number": 490 ch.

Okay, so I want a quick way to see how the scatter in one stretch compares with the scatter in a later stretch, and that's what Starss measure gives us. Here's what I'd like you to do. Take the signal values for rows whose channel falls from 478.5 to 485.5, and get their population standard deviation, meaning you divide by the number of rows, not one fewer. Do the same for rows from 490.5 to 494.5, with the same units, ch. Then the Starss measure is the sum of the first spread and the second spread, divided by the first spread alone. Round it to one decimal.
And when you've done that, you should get 1.3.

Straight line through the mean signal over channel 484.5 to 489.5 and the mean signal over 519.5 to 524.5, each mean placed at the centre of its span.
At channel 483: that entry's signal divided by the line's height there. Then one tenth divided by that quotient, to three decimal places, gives 0.083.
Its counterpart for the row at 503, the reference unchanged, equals 0.105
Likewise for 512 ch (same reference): 0.145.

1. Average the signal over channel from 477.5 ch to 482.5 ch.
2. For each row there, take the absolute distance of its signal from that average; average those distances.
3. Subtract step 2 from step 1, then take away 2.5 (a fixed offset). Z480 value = 26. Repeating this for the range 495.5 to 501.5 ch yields 17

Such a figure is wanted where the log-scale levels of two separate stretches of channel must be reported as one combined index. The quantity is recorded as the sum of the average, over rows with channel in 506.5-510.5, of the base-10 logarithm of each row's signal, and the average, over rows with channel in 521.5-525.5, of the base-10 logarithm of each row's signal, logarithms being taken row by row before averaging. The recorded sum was 2.67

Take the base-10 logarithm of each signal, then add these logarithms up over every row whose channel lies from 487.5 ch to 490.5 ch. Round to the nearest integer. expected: 4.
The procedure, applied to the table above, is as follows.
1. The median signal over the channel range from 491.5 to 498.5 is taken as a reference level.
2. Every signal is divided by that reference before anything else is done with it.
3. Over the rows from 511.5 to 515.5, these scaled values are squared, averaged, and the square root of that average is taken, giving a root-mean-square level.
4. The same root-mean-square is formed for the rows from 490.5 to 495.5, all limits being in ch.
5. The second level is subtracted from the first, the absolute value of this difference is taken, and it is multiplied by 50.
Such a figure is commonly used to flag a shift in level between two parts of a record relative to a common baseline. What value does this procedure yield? 6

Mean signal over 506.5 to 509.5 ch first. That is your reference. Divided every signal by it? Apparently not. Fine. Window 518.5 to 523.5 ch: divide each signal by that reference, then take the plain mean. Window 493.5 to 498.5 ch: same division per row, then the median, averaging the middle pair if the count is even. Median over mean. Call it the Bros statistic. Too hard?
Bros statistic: 0.71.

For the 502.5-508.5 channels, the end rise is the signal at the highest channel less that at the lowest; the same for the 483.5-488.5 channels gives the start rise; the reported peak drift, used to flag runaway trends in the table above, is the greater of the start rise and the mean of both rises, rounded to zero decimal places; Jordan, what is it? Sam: -3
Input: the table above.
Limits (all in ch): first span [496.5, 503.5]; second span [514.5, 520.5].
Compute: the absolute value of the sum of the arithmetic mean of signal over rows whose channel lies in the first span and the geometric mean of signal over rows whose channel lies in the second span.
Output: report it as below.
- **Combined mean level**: 48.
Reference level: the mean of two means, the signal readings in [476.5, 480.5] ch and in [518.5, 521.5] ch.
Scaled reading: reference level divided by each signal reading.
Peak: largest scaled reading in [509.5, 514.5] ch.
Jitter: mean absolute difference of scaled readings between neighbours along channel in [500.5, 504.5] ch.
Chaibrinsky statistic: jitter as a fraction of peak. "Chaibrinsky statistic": 0.026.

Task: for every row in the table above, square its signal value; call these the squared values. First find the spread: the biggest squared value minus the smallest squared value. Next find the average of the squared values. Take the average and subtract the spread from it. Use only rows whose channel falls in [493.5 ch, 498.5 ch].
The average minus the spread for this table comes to 303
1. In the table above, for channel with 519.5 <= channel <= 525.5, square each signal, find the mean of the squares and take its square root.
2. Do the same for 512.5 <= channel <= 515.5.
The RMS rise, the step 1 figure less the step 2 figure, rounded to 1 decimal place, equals 5.0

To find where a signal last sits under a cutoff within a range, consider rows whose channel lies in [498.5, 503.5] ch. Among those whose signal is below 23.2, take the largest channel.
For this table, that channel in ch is 501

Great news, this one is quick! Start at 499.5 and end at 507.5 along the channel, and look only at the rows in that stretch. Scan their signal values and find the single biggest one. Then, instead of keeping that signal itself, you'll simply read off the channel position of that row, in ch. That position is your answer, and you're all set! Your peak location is 502 ch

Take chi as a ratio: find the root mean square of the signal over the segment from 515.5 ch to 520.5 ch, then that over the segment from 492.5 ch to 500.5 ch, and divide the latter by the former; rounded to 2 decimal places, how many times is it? 0.76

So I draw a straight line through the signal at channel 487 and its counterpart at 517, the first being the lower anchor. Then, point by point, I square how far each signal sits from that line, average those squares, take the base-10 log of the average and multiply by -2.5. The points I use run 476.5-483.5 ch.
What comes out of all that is -4.6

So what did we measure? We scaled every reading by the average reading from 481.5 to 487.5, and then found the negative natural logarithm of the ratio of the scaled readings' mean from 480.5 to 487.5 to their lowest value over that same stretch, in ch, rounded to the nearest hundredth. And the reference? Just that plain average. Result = -0.15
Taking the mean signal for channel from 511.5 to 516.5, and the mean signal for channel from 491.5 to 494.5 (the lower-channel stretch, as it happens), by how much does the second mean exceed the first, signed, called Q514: -2.9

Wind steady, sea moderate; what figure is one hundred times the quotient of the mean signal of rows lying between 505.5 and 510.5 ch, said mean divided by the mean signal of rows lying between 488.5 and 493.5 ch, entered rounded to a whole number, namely 92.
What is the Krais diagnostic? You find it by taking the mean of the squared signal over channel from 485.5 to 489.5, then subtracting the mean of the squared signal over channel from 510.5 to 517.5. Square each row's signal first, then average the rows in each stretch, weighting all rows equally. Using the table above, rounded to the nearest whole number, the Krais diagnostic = 43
